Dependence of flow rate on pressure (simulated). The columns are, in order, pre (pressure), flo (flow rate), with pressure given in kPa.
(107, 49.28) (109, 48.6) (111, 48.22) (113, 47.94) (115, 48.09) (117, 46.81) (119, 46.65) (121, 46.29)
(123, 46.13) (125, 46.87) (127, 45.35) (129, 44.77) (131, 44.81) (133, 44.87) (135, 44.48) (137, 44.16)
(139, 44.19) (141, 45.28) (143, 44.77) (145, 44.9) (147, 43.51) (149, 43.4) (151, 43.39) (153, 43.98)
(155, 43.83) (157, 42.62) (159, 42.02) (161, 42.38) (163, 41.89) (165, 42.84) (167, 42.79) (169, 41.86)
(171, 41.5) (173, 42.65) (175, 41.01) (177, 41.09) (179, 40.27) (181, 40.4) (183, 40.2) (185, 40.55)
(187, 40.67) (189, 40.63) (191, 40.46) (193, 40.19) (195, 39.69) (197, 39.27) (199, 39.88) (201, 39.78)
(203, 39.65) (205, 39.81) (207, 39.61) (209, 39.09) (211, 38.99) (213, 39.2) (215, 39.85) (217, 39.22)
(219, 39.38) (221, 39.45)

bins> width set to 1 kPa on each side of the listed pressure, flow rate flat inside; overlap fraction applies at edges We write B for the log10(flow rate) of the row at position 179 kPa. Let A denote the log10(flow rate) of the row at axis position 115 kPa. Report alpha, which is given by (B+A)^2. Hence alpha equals 10.8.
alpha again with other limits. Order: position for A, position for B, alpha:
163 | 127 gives 10.7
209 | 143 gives 10.5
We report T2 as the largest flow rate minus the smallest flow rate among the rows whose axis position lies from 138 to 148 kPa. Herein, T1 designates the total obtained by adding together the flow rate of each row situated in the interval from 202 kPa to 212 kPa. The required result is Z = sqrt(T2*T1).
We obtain 18.7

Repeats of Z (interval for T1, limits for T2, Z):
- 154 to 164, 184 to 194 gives 10.1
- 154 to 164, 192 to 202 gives 14.0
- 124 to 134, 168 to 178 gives 19.3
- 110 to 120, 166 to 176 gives 20.6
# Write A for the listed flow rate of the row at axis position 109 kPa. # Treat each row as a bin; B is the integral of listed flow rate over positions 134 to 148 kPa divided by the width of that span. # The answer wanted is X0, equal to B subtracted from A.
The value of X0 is 4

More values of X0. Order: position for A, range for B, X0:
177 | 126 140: -4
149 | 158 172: 1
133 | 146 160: 2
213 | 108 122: -8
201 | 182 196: -1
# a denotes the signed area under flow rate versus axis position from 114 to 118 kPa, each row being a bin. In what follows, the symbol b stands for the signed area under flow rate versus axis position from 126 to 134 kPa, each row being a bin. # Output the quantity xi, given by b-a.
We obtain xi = 170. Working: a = 190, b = 360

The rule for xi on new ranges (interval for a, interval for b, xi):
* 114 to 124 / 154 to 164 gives -42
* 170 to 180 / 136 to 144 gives -56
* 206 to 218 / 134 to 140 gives -206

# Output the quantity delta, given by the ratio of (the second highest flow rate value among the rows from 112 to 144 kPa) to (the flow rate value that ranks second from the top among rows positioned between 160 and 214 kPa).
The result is 1.12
